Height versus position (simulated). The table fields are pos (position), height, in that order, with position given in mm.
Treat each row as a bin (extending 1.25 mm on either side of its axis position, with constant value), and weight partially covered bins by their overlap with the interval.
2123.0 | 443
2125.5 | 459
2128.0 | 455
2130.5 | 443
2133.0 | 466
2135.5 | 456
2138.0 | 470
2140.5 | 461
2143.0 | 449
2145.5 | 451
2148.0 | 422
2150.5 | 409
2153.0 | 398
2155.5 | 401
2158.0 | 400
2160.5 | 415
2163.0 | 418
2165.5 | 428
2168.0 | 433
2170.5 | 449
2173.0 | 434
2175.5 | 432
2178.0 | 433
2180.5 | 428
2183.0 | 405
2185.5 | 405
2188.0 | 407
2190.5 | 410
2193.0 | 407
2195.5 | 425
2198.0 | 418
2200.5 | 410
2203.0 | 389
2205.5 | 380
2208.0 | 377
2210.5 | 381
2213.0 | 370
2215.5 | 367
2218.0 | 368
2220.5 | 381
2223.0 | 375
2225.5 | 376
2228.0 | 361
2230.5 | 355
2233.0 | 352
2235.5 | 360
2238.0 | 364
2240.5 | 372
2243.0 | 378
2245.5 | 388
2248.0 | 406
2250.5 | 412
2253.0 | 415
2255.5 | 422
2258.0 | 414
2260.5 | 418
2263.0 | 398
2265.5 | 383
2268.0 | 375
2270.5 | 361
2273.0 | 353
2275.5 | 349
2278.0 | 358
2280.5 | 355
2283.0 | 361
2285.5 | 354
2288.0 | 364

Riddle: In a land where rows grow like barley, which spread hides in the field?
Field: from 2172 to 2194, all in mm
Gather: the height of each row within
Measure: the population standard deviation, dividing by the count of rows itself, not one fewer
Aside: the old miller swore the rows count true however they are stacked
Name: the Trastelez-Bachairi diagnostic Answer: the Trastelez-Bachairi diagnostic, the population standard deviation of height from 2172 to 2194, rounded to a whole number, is 13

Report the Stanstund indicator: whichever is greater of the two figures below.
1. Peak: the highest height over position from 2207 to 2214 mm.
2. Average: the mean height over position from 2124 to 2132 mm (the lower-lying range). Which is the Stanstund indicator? 452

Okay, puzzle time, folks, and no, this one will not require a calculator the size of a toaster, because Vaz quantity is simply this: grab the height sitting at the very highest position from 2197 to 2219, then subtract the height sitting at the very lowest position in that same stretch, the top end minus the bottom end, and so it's -50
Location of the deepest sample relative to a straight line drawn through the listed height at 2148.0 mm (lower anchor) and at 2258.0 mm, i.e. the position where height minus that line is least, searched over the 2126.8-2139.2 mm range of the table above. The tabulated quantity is 2130.5 mm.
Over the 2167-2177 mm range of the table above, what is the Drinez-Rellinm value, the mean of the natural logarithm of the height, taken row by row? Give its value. 6.08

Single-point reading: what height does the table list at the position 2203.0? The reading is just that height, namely 389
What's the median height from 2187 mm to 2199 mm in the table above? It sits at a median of 410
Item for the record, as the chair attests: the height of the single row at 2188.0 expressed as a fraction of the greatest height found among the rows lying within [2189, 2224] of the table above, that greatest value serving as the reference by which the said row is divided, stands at 0.96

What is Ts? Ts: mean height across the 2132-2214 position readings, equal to 419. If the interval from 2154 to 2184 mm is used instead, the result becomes 423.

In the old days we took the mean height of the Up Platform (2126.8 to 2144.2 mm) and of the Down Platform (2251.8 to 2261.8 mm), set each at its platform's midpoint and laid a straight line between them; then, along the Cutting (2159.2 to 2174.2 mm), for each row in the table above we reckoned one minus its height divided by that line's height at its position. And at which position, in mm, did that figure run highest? 2160.5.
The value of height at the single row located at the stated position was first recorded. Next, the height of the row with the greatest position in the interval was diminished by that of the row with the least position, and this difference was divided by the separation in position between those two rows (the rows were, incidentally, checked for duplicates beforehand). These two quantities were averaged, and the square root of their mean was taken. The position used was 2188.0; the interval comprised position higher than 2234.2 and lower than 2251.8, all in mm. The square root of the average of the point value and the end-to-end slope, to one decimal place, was 14.3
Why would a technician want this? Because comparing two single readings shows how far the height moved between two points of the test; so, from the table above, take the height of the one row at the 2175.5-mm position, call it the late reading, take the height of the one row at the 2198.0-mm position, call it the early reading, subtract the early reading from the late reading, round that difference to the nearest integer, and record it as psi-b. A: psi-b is 14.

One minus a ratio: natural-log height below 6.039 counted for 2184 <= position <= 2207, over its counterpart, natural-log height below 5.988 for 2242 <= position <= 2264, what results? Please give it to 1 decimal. -1.7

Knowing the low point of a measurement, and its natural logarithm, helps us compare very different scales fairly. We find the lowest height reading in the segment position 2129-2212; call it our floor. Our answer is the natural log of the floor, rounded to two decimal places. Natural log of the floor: 5.93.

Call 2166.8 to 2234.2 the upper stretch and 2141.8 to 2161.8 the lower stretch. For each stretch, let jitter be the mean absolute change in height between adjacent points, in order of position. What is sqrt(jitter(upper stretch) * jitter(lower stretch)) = 9.0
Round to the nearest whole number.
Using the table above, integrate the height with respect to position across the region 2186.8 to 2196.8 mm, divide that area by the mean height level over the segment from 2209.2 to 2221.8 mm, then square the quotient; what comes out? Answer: 122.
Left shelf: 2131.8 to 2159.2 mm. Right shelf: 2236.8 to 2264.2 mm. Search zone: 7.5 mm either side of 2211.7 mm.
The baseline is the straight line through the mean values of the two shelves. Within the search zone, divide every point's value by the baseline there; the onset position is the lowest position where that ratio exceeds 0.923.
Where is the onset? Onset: 2210.5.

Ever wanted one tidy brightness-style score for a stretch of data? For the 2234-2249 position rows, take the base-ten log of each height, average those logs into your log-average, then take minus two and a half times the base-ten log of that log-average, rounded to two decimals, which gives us -1.03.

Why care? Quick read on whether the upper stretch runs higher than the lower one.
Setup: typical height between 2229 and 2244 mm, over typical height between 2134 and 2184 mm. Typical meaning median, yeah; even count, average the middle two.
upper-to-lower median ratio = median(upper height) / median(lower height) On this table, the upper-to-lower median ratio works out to 0.84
